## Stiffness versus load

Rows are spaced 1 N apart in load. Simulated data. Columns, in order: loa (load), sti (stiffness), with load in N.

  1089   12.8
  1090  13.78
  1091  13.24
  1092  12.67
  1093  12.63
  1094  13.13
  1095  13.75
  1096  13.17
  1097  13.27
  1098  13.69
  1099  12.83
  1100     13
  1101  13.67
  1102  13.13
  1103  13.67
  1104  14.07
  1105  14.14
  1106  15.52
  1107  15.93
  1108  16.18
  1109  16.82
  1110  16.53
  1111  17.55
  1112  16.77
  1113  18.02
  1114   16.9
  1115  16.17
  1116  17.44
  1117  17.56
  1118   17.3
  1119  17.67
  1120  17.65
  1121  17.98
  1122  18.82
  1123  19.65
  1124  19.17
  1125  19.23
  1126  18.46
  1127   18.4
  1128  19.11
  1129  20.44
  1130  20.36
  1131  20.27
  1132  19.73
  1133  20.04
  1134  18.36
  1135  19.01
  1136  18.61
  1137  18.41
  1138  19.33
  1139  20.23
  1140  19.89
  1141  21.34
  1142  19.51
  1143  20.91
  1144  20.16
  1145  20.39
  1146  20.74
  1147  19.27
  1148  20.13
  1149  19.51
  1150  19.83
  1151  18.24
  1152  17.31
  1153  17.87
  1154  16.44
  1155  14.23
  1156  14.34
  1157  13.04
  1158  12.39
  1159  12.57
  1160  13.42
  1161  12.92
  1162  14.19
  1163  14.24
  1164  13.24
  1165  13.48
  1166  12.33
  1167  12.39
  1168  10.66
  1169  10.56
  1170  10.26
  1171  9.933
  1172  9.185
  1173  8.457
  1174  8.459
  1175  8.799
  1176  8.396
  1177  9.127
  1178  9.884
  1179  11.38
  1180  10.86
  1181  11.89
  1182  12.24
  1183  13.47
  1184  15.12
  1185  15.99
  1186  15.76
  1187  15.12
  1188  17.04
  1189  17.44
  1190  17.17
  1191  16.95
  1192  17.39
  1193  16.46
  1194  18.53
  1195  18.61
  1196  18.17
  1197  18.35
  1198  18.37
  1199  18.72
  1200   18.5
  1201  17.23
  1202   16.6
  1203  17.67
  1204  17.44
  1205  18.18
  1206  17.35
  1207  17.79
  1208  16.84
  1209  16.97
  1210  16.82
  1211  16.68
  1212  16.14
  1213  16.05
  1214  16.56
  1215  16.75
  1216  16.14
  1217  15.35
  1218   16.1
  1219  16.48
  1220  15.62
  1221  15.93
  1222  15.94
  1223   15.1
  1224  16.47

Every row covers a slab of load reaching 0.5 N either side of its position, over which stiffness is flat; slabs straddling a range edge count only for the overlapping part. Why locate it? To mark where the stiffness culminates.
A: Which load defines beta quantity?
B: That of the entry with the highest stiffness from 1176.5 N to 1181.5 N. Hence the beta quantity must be 1181 N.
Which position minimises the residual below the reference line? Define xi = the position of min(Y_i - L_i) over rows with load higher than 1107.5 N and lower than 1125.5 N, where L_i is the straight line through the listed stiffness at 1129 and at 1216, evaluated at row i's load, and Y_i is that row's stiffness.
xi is 1108 N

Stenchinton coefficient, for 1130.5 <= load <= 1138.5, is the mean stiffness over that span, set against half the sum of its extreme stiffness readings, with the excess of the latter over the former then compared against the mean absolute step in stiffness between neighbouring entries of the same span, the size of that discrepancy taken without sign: 0.58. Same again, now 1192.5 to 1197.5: 1.18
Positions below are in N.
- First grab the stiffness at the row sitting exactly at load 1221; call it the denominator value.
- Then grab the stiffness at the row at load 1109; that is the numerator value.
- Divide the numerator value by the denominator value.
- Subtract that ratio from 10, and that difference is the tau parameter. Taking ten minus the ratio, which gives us 8.94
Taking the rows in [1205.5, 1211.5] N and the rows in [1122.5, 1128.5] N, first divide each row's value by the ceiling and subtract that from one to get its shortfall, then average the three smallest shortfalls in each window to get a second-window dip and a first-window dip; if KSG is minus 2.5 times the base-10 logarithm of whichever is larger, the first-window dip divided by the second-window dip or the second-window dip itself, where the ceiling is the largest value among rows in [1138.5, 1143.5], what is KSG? 0.75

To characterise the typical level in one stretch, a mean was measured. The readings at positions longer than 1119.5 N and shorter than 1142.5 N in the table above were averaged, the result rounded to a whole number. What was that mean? 19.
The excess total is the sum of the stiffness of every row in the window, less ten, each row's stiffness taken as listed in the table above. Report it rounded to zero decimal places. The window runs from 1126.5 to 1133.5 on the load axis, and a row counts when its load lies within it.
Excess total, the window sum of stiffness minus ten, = 128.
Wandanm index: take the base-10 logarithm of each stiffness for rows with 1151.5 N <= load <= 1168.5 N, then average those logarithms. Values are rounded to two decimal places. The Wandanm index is 1.14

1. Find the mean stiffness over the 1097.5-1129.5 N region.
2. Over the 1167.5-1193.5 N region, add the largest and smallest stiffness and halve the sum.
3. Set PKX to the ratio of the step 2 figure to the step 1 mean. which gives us 0.77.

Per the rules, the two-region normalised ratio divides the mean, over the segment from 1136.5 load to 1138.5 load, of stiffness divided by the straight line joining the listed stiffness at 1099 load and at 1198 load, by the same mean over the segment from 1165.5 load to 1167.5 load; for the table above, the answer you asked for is 1.7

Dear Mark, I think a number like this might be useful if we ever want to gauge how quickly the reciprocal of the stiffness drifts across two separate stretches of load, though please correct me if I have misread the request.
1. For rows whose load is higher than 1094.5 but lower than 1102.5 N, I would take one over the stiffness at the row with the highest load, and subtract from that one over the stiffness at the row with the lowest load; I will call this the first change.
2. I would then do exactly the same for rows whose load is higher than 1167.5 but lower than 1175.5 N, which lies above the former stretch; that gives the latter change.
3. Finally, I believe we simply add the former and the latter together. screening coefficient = 0.023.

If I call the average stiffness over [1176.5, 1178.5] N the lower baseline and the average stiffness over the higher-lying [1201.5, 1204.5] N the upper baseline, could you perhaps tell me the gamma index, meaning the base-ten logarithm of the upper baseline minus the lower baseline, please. 0.89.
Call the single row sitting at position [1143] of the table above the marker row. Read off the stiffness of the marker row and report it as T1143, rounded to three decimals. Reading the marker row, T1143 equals 20.910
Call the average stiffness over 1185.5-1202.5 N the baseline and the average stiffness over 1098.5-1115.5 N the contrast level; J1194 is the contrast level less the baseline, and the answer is -2.1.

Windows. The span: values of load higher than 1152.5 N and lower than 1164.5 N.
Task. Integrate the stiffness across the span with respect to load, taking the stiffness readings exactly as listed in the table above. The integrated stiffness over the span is 169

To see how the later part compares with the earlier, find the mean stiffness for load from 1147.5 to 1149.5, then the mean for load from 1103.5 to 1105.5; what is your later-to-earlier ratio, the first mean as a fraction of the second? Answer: 1.4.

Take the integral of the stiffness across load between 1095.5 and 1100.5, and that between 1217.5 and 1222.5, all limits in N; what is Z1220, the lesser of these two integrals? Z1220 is 66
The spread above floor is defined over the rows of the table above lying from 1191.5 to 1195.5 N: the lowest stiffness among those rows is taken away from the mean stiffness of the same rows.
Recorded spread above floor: 1.29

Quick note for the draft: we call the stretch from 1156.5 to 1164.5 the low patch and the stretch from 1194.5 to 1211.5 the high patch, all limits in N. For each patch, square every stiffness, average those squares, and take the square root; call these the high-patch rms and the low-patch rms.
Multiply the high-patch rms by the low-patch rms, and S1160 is 235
